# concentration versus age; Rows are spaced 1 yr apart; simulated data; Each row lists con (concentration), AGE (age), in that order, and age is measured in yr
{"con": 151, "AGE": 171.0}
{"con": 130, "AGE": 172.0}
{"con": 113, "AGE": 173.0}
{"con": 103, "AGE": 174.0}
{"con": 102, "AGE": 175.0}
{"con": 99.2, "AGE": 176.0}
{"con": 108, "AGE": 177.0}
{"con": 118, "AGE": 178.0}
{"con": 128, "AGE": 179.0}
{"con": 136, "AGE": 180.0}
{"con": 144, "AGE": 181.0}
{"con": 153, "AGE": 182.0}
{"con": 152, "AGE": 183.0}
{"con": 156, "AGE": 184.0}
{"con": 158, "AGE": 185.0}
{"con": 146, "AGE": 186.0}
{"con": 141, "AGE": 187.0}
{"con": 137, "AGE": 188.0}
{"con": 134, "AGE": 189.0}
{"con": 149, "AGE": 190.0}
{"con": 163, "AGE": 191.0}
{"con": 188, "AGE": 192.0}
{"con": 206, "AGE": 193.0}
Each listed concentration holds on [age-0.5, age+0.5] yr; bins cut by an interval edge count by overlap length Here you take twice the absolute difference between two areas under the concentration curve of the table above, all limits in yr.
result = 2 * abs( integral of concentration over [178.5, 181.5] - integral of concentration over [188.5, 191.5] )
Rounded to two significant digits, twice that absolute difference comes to 76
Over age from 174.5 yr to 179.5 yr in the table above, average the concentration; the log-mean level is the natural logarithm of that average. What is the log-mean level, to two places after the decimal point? 4.71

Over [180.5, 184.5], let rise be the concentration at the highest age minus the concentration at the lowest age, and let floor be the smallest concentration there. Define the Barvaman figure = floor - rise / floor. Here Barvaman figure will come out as 144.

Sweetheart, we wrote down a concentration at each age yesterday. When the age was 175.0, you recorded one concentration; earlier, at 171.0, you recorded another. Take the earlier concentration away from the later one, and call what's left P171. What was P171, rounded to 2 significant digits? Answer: -49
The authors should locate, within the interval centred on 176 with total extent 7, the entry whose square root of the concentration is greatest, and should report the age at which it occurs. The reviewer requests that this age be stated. 179.0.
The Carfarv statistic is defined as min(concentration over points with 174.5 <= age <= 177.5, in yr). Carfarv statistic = 99.2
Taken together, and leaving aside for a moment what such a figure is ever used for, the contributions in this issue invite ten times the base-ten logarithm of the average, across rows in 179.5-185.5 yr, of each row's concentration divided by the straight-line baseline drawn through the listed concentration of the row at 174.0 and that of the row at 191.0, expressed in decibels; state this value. 0.52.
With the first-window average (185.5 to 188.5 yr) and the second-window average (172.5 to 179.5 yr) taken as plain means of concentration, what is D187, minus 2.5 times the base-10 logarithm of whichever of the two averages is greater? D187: -5.38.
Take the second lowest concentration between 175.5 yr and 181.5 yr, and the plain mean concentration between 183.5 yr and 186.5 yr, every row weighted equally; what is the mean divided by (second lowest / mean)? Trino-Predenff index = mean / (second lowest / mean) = 218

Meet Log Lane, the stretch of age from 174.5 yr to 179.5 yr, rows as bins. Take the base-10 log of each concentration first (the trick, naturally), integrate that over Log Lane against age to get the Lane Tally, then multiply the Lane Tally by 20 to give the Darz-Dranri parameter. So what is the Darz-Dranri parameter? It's 204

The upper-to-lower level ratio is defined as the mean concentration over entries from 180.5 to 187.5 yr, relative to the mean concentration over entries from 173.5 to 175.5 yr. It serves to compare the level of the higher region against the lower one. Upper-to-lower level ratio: 1.46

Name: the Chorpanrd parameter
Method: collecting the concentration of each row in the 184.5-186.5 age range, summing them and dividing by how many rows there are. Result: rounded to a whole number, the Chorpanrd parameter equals 152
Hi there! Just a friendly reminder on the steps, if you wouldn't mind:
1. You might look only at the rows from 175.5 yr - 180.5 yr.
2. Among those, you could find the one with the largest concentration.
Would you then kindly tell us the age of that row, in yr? 180.0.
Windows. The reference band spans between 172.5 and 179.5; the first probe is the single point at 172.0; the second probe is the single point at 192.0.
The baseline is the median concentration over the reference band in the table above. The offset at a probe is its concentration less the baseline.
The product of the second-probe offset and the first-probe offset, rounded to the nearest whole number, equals 1760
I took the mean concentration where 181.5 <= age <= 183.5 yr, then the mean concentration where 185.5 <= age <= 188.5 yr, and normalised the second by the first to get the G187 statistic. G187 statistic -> 0.93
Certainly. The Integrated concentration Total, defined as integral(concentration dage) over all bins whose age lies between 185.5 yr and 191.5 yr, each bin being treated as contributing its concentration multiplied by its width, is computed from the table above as 870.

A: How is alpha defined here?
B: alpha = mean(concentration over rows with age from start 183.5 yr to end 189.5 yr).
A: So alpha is 145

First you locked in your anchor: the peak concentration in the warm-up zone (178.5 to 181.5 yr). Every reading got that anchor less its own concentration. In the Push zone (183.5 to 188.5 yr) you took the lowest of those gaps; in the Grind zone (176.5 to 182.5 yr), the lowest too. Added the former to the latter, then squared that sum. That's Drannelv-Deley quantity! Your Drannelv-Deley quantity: 529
